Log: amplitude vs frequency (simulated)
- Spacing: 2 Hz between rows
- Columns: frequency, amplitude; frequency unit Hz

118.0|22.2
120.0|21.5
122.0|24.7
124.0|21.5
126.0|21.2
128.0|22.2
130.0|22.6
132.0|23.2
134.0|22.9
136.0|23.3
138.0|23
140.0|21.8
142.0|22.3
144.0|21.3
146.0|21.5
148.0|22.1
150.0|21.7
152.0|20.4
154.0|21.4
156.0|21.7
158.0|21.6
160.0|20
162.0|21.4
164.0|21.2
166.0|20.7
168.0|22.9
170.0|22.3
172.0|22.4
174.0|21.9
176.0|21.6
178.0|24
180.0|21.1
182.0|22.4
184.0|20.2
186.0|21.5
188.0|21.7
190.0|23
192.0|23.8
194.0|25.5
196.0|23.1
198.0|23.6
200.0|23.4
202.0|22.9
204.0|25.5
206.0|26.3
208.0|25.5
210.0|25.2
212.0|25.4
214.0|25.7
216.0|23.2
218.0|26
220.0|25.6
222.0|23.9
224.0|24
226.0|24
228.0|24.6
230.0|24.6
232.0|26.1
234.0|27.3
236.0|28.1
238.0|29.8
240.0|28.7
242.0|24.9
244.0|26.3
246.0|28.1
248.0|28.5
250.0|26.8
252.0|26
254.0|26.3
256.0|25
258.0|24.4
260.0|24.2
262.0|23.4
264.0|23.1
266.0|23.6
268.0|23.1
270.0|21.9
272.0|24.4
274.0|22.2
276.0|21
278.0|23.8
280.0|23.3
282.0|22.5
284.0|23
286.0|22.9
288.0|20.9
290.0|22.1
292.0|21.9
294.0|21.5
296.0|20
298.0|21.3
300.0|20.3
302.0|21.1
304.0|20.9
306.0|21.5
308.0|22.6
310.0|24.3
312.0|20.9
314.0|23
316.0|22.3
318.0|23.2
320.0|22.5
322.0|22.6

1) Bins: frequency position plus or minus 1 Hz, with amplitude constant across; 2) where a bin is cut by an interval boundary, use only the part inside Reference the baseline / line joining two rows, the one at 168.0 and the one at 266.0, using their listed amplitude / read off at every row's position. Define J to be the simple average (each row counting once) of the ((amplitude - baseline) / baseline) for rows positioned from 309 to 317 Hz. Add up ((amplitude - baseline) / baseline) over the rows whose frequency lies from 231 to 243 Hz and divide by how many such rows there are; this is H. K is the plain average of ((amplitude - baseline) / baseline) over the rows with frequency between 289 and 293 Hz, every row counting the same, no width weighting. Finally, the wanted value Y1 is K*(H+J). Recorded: -0.009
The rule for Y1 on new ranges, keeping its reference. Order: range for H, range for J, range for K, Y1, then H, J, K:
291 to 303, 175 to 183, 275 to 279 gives 0.008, -0.12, -0.031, -0.054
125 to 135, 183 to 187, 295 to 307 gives 0.013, -0.01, -0.094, -0.126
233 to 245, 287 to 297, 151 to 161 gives -0.006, 0.18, -0.105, -0.079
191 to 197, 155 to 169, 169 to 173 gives 0.001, 0.05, -0.066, -0.025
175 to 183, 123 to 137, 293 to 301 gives 0.005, -0.03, -0.010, -0.128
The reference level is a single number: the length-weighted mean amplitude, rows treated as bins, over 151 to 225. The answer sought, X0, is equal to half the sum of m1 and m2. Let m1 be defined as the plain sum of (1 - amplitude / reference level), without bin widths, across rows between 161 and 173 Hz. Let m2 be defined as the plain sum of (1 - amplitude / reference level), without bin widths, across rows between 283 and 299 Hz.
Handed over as 0.39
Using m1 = 0.32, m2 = 0.5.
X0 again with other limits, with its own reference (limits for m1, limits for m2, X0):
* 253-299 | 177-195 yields 0.17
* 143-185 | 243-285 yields 0.05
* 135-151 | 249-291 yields -0.07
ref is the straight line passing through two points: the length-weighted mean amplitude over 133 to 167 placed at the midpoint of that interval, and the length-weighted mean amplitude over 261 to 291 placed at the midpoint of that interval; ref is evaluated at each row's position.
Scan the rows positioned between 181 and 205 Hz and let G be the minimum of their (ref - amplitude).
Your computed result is -3.5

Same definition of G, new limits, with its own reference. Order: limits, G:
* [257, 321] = -1.8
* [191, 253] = -7.4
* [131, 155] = -1.8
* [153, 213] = -4.2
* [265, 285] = -1.7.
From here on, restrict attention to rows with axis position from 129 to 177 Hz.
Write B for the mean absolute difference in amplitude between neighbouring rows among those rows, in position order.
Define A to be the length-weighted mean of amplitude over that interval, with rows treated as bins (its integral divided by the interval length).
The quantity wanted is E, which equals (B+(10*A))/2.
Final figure 110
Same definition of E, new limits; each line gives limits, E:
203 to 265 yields 129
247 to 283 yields 121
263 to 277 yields 114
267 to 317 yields 111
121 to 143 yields 113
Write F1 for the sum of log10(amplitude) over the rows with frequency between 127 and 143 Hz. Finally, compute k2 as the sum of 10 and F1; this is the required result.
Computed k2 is 21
